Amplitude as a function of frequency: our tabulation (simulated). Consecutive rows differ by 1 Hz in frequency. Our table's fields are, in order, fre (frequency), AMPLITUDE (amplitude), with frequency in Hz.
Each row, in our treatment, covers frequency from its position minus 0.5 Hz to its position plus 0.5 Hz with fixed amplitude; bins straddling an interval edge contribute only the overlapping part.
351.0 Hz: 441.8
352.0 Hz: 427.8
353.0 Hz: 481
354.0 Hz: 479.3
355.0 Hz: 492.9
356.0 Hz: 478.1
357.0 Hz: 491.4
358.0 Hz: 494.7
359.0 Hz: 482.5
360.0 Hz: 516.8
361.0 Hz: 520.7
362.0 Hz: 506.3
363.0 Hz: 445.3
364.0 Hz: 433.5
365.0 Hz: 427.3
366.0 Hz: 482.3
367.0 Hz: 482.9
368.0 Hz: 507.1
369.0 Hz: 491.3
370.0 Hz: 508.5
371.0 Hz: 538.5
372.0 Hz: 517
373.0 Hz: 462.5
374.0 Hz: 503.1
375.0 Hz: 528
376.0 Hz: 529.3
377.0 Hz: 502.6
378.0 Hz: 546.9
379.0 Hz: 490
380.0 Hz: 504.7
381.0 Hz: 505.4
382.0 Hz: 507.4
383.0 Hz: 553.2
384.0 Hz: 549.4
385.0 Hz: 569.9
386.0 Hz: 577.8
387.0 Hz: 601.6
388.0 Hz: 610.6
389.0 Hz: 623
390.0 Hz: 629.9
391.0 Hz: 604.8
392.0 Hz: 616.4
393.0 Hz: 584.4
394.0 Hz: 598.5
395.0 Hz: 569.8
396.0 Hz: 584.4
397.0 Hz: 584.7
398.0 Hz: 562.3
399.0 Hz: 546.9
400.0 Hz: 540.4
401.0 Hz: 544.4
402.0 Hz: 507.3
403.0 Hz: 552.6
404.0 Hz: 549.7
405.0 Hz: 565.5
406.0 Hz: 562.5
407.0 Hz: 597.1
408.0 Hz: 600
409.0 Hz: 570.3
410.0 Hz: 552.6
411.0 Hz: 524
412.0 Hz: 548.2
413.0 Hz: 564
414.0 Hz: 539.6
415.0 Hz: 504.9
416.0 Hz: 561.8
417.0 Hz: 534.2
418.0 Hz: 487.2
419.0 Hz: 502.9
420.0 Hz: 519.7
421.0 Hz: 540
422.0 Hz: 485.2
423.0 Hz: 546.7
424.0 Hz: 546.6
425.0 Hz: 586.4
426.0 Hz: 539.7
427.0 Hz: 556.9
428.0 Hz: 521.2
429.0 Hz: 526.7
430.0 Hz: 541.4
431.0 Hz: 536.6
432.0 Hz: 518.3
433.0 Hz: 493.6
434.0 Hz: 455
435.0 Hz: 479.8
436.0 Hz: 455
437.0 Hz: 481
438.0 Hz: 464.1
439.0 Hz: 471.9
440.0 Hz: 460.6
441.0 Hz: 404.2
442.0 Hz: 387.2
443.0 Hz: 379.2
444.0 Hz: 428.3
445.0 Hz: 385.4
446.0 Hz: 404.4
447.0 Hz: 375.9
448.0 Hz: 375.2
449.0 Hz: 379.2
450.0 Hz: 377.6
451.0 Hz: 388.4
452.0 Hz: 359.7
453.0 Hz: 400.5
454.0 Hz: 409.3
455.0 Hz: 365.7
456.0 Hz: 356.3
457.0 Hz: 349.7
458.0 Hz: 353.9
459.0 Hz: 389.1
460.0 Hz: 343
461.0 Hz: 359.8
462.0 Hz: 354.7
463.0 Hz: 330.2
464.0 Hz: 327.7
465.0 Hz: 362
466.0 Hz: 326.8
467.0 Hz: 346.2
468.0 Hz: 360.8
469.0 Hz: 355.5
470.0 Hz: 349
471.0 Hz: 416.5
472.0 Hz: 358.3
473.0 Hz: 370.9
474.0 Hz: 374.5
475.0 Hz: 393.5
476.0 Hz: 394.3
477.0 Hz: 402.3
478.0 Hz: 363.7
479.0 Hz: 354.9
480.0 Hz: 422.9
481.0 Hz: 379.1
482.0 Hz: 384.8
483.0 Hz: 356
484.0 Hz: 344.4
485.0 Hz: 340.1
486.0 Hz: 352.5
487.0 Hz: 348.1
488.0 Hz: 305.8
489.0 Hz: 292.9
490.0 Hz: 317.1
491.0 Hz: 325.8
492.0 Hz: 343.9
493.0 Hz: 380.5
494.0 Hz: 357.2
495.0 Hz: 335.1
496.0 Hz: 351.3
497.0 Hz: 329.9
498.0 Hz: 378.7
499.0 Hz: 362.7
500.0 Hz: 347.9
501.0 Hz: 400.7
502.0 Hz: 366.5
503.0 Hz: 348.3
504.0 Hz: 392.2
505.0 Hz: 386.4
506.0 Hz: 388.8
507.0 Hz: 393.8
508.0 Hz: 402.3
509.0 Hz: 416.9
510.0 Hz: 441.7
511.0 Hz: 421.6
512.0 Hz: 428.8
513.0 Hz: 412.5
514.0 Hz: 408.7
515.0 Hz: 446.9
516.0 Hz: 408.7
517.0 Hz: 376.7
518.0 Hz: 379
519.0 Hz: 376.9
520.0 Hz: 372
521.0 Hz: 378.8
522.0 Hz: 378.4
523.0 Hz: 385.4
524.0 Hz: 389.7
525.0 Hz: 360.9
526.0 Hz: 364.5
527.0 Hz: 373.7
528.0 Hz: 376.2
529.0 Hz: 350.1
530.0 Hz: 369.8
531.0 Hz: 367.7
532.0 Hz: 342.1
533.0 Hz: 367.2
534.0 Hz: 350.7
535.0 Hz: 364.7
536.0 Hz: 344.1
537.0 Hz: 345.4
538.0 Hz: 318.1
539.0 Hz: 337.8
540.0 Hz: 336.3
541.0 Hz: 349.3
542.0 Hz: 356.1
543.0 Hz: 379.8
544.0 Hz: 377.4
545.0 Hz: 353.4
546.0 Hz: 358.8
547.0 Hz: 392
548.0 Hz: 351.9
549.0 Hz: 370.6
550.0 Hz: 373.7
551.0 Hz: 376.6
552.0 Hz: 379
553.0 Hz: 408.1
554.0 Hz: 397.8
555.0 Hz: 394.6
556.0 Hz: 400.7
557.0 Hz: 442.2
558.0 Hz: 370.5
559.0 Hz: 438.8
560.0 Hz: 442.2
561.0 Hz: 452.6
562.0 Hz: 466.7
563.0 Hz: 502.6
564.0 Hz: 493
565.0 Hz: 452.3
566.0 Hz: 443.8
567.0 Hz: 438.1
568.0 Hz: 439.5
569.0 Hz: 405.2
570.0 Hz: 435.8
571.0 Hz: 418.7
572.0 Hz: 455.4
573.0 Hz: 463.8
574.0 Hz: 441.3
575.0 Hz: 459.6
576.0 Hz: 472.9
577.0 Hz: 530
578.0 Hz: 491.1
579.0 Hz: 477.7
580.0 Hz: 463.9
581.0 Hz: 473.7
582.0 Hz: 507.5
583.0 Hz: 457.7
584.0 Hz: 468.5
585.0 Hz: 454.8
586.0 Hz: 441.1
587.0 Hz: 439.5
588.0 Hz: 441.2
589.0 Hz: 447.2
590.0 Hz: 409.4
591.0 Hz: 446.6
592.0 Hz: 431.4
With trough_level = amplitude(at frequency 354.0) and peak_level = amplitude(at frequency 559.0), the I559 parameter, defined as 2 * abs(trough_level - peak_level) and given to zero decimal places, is 81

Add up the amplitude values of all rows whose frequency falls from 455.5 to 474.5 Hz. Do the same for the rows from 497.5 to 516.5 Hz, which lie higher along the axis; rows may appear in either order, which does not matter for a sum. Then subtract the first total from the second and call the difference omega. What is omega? 769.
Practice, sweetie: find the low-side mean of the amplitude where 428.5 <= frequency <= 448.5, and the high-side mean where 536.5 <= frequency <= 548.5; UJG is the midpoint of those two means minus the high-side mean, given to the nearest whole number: 48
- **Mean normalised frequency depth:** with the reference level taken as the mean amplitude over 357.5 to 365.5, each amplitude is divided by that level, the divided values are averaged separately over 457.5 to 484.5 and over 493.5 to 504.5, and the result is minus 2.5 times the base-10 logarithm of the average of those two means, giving 0.30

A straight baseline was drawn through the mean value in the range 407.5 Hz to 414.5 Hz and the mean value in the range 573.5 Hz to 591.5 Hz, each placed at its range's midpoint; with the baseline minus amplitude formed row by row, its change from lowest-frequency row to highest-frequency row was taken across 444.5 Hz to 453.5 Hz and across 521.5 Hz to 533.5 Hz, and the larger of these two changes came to 5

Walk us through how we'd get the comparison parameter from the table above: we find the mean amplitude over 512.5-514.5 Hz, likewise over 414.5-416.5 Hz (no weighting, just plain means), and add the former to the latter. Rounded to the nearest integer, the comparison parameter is 944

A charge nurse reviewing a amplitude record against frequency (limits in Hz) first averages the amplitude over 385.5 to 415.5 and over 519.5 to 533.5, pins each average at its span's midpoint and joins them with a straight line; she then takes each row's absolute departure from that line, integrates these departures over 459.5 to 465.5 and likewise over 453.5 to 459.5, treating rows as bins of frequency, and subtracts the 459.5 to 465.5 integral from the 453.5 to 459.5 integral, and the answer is -89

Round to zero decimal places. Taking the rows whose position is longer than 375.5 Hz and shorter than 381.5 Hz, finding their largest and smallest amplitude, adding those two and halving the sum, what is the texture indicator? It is 518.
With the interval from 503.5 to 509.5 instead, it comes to 402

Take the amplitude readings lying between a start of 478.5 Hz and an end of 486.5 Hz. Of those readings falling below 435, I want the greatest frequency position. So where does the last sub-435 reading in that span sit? 486.0 Hz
